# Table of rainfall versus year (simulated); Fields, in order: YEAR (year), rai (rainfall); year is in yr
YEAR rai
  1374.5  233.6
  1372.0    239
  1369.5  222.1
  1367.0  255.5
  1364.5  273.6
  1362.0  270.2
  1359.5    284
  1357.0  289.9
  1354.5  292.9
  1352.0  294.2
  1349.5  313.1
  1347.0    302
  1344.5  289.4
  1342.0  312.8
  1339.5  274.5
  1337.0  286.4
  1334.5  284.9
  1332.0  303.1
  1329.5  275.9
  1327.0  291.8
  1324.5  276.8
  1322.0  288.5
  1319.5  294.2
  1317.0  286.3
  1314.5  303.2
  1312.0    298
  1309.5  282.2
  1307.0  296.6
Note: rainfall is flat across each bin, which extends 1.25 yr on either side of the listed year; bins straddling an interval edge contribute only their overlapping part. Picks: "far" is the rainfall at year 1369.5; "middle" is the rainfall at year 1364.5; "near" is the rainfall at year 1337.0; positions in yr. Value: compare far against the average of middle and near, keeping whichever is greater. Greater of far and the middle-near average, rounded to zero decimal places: 280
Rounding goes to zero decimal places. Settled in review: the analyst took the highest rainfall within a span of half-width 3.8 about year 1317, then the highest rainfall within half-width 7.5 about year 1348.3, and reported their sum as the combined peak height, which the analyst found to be 616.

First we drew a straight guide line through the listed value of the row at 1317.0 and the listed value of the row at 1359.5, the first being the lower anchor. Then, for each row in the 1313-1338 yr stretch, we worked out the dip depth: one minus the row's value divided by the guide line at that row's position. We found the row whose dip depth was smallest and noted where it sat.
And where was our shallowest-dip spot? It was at 1332.0 yr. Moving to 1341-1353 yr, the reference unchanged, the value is 1349.5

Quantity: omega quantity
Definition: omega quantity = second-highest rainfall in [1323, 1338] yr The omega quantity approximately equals 291.8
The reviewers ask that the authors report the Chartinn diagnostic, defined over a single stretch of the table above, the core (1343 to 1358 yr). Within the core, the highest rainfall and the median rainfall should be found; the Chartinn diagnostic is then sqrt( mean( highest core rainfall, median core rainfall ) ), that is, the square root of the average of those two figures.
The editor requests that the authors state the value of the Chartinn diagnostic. 17.4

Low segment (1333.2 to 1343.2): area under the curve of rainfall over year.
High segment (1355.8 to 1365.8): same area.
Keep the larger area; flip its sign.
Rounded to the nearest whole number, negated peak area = -2896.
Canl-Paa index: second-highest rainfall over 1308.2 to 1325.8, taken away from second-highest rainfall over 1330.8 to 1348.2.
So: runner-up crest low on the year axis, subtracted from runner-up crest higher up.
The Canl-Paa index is 5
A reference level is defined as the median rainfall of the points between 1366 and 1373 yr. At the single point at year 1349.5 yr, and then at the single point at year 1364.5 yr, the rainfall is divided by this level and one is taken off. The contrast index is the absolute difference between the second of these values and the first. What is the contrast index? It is 0.17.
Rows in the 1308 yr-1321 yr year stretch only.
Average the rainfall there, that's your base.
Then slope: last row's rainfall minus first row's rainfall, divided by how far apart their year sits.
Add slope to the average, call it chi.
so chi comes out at 294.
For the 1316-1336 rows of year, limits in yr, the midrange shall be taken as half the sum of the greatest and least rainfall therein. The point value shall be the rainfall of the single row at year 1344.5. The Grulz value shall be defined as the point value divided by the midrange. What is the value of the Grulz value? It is 1.00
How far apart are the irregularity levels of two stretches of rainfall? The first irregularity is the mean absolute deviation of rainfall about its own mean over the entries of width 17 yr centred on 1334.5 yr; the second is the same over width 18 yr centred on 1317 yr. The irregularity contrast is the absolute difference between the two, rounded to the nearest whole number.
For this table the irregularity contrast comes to 3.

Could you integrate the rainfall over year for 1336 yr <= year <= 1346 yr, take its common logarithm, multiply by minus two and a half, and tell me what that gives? -8.7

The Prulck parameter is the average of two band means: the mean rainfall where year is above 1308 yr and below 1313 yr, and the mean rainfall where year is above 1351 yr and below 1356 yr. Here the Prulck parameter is 292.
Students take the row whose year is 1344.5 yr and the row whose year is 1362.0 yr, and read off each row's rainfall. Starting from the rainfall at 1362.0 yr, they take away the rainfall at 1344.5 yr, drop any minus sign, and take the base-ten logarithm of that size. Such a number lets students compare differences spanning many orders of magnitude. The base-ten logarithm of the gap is 1.3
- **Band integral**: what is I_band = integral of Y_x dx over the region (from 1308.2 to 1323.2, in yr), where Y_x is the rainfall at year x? 4381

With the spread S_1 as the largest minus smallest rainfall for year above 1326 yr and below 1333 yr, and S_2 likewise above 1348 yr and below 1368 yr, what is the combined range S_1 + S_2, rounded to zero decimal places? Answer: 85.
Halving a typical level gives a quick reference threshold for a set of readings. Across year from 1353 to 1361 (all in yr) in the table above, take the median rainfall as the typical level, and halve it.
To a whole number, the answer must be 145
